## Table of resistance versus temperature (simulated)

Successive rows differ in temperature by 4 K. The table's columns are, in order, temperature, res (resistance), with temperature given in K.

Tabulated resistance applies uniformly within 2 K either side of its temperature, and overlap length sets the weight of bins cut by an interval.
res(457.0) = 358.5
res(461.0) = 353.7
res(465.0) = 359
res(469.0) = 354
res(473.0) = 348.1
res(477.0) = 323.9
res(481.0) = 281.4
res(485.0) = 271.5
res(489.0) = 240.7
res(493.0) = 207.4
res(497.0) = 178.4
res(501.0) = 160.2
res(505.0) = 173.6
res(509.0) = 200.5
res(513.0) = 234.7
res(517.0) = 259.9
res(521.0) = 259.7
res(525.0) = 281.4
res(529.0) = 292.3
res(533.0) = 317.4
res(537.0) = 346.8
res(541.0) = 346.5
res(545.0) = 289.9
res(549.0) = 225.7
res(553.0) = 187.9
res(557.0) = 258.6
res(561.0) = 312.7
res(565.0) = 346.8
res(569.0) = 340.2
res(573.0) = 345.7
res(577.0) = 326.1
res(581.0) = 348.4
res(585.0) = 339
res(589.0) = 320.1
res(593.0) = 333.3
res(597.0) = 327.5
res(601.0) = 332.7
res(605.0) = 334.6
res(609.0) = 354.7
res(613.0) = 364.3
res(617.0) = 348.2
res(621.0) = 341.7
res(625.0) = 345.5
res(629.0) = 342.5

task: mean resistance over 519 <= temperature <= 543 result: 307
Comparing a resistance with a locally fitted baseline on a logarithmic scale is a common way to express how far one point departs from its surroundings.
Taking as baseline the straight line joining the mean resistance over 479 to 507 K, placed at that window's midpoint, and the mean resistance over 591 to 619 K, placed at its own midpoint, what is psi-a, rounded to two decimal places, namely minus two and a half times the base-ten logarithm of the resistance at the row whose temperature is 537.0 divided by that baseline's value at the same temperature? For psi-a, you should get -0.29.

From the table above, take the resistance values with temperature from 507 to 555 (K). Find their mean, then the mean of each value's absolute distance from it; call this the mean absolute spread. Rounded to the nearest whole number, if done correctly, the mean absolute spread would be 42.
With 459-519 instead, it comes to 60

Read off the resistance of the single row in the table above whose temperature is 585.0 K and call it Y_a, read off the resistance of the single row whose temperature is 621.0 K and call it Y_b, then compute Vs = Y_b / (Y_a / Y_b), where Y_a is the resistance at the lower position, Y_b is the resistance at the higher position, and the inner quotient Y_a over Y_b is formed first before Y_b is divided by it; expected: 344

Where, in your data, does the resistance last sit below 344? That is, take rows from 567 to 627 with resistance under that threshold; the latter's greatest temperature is 621.0 K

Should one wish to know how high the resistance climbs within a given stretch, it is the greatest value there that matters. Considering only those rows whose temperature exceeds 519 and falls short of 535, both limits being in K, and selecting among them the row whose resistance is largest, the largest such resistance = 317.4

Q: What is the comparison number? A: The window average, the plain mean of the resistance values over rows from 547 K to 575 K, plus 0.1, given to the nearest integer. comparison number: 288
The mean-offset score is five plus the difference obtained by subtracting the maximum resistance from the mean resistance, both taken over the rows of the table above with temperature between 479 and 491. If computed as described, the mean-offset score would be -12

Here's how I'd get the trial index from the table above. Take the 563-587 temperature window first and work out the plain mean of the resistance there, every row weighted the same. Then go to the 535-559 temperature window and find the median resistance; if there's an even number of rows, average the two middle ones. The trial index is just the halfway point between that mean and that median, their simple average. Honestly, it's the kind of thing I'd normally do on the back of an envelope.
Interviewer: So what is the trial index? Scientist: 308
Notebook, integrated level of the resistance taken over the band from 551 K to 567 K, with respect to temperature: 4424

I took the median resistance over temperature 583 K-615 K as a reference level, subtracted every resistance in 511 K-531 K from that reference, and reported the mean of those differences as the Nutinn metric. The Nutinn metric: 68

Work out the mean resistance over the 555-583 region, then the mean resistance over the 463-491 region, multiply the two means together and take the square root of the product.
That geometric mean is 318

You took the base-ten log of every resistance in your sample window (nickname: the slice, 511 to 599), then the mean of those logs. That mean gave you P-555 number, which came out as 2.47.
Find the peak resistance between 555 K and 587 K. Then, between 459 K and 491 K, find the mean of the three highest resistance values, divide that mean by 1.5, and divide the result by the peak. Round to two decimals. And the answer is 0.68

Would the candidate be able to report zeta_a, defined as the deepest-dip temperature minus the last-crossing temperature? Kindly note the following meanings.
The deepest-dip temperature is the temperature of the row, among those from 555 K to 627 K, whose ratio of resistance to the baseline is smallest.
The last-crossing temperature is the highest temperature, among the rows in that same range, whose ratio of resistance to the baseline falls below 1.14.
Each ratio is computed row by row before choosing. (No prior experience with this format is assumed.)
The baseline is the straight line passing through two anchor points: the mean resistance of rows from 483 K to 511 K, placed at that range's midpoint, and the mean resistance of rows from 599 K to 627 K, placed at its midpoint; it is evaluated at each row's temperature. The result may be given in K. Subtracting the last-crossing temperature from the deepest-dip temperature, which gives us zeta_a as -68 K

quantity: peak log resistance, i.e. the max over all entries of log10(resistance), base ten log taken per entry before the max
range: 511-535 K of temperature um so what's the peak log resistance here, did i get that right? 2.50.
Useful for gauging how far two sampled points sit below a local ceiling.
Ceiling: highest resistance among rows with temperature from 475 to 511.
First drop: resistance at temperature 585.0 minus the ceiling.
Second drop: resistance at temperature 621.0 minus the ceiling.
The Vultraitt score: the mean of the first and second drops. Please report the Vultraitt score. 16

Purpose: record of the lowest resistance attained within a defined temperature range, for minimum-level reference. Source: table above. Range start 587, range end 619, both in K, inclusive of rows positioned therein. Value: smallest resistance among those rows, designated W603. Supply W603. 320.1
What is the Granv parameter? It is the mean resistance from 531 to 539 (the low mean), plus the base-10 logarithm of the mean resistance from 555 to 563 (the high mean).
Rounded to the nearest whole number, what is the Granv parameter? 335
